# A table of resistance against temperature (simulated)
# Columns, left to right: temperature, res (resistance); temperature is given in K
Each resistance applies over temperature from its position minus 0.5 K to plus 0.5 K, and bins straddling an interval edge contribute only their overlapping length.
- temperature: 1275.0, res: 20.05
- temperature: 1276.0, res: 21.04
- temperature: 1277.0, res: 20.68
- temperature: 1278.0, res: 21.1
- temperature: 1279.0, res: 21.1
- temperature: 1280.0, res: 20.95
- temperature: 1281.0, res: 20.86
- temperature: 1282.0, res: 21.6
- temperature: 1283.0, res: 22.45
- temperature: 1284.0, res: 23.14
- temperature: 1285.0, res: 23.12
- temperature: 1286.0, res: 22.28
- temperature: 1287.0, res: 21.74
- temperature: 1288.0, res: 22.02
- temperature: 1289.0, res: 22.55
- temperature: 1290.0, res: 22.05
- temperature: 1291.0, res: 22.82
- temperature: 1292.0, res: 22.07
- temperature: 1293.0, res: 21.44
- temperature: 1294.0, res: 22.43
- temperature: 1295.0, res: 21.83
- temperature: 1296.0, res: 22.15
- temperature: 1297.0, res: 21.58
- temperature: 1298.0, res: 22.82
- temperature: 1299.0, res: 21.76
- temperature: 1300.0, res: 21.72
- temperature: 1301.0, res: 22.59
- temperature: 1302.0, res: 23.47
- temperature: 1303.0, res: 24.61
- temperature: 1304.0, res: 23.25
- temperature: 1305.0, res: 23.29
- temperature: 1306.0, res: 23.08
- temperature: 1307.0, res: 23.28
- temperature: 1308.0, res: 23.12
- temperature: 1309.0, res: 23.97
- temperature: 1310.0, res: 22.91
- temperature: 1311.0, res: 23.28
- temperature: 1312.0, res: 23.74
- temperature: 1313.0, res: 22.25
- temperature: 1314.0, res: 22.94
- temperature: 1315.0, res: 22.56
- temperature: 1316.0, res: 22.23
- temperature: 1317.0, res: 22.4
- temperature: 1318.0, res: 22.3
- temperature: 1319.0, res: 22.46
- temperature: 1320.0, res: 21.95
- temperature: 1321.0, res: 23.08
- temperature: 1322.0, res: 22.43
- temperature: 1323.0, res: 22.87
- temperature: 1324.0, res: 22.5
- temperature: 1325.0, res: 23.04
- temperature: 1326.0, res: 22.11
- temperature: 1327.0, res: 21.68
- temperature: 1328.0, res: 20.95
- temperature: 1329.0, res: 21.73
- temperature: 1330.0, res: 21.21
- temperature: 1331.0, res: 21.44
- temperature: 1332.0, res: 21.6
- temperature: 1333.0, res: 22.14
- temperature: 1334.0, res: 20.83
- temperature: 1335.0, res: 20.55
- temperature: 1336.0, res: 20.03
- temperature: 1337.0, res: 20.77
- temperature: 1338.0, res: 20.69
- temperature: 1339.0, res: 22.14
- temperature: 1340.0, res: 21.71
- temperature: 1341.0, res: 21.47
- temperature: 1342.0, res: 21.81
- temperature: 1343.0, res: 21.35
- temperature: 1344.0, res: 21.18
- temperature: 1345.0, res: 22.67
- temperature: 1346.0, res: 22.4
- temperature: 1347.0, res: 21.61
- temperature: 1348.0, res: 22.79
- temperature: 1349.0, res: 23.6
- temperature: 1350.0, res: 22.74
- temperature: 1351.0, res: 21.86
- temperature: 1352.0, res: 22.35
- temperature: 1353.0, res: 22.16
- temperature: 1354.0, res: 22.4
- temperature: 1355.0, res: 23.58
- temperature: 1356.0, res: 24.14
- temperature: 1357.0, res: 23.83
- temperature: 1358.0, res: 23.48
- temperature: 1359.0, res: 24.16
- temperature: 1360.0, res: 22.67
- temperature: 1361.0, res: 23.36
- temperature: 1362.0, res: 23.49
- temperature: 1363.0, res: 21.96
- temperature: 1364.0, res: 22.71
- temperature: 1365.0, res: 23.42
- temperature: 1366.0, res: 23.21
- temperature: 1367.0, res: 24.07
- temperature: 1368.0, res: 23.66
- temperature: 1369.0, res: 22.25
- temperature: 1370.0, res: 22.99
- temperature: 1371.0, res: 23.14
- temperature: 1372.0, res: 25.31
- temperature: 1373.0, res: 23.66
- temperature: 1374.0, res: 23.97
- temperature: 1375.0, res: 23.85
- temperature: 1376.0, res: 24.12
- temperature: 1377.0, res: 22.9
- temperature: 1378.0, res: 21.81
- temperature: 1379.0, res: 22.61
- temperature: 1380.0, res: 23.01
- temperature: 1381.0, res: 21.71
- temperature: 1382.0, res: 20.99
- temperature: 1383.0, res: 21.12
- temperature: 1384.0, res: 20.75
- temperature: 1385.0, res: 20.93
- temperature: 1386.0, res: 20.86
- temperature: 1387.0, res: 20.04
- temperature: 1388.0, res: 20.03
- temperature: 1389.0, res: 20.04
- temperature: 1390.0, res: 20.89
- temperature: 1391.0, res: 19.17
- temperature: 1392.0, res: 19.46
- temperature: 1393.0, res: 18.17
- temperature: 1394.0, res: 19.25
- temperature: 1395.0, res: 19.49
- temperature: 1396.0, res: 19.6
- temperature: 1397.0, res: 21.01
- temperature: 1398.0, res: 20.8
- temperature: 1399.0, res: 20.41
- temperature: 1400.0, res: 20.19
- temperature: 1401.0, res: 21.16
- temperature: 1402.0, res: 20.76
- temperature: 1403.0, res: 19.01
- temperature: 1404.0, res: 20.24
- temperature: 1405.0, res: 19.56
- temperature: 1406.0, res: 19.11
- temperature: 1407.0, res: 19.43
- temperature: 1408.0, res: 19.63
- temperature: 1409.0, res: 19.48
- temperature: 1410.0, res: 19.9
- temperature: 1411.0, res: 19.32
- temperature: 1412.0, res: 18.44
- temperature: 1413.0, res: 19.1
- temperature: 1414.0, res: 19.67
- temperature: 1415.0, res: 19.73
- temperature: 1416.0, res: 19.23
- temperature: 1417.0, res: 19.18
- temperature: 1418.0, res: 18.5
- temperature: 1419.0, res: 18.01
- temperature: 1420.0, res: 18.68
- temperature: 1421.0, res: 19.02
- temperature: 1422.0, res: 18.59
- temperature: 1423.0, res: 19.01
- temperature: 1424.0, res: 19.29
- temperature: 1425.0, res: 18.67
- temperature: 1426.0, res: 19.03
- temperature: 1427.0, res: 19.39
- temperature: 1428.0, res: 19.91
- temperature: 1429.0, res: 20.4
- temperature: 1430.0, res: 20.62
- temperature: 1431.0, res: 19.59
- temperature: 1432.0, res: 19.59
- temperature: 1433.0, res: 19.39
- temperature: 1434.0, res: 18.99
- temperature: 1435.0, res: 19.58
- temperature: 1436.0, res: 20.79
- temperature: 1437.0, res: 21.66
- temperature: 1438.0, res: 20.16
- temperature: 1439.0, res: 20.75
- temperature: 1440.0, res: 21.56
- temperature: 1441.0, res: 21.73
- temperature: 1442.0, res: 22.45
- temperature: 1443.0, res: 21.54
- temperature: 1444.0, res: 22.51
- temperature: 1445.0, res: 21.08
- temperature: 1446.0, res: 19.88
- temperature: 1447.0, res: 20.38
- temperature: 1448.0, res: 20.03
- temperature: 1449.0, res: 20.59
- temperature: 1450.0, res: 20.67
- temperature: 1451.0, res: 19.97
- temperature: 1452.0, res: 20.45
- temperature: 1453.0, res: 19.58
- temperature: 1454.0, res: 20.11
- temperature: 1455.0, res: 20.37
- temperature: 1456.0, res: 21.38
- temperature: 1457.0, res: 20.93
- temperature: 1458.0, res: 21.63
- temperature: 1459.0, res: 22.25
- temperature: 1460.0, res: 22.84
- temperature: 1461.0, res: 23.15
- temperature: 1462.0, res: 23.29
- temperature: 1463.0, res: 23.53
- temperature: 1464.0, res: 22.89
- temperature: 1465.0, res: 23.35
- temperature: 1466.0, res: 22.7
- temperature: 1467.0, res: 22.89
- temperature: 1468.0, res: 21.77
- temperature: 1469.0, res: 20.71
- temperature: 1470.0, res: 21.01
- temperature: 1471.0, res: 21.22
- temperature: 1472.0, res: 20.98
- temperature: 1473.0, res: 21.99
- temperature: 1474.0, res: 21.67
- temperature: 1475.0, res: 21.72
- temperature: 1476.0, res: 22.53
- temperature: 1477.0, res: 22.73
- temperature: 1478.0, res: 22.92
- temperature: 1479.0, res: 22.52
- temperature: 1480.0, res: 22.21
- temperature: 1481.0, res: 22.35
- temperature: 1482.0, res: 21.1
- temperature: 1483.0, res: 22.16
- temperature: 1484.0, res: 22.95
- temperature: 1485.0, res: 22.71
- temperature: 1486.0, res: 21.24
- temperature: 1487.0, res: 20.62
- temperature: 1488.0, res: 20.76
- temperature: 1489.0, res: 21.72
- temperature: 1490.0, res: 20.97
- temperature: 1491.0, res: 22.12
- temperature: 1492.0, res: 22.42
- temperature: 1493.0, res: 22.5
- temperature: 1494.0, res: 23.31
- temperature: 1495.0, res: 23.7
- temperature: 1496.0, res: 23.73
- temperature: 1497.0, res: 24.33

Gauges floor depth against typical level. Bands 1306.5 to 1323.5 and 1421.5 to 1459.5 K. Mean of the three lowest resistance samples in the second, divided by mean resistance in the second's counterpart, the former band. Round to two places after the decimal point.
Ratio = 0.82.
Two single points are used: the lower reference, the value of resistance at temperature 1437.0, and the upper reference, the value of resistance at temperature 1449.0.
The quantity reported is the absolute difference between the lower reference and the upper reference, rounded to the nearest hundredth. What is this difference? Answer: 1.07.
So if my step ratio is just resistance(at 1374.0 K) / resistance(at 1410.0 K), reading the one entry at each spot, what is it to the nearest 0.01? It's 1.20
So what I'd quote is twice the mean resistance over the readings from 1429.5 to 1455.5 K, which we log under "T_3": 41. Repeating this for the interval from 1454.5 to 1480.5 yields 44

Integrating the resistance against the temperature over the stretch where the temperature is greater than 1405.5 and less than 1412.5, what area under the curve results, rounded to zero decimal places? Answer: 135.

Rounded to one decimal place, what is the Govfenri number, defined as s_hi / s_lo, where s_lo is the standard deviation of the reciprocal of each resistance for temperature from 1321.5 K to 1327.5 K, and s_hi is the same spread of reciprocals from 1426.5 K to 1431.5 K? 1.3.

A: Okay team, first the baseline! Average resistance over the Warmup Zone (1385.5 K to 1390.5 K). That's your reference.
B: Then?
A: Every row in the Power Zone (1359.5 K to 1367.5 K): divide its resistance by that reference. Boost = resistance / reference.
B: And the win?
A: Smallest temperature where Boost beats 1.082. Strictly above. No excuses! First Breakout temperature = 1360.0 K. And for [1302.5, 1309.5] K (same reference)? 1303.0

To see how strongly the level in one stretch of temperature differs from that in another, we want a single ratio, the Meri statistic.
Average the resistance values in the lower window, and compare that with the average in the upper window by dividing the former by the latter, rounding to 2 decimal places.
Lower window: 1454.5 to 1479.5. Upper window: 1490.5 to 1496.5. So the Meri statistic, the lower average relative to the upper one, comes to 0.96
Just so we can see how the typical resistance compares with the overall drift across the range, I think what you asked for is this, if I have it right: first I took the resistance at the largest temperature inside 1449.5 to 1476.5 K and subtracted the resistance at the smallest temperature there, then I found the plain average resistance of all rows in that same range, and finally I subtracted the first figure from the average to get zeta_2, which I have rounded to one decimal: 19.8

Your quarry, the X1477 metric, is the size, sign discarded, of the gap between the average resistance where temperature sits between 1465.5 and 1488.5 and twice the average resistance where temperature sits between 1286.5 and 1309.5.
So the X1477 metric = 23.3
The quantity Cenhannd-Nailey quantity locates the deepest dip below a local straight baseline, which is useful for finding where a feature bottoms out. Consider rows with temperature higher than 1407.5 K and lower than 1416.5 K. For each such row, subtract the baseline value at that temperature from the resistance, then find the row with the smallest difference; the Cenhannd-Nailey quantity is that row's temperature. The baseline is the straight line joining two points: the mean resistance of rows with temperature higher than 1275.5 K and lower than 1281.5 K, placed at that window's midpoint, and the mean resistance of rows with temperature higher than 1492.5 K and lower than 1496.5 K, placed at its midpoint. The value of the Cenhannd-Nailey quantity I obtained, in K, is 1412.0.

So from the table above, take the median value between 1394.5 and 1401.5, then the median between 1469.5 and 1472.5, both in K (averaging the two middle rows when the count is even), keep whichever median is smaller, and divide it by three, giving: 6.8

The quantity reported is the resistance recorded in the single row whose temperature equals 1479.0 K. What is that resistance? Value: 22.52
